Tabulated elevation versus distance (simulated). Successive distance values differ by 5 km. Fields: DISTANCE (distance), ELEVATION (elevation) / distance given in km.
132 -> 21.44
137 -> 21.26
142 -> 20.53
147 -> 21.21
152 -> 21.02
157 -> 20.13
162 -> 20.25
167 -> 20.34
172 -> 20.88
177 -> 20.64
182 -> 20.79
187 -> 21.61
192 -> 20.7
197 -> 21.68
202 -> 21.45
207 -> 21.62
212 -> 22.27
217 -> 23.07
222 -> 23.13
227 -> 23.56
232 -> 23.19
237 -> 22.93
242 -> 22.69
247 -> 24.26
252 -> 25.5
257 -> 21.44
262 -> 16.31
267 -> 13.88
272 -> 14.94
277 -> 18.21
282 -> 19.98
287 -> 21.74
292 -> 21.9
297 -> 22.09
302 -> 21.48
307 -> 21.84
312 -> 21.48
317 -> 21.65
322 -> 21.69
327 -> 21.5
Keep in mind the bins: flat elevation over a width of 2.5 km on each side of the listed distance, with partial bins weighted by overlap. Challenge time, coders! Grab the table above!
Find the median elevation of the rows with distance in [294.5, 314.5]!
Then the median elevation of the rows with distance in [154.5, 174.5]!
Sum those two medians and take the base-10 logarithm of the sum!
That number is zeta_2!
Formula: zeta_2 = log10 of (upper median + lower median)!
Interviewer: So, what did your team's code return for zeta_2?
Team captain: 1.62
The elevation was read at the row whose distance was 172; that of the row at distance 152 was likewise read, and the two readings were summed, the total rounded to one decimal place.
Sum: 41.9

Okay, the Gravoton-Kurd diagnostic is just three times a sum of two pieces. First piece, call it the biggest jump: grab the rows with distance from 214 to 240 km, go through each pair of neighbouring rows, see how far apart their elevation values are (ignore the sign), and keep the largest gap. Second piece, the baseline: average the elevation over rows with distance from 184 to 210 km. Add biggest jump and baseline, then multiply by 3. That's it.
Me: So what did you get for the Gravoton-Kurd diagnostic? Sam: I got 66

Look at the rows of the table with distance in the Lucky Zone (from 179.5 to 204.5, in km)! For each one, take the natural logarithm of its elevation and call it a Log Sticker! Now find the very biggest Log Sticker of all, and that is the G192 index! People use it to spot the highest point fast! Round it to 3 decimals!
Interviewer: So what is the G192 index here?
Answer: 3.076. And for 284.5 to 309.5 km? 3.095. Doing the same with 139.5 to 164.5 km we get 3.054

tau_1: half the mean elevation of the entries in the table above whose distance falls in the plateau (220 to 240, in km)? 11.6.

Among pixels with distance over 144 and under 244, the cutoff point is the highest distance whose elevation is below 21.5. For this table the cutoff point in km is 202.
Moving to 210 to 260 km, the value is 257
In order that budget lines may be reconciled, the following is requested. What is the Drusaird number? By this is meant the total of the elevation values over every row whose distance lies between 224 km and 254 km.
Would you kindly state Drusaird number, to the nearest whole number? 142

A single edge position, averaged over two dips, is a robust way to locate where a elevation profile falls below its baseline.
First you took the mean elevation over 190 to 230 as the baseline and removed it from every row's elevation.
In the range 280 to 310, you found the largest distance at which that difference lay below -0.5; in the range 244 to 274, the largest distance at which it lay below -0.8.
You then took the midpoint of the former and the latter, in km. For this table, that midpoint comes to 287.0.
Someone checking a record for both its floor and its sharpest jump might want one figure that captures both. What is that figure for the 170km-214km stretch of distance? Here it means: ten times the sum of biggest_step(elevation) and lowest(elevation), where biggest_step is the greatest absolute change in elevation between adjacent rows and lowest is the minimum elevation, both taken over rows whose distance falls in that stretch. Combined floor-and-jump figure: 216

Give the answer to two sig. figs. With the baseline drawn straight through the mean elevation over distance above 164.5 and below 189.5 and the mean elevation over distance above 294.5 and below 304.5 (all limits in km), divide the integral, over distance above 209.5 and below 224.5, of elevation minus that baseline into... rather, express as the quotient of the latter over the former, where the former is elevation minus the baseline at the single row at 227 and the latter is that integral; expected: 11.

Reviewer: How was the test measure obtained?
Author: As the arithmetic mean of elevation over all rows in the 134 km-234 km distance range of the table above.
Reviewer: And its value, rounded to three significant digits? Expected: 21.5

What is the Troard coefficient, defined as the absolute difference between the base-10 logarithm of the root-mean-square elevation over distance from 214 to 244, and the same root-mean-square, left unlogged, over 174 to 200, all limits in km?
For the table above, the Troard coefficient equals 19.7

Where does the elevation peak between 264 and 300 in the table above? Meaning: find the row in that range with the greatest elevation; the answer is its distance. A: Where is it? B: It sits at 297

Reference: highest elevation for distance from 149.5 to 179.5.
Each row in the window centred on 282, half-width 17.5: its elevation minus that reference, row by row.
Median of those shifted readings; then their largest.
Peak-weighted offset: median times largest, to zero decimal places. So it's -1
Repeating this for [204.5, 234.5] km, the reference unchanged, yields 5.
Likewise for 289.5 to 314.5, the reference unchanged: 1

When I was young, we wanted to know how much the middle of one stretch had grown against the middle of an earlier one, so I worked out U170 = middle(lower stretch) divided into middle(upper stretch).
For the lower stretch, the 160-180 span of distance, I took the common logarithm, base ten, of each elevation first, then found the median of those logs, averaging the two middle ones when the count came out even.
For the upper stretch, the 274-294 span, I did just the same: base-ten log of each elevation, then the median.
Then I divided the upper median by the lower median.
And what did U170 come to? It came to 1.01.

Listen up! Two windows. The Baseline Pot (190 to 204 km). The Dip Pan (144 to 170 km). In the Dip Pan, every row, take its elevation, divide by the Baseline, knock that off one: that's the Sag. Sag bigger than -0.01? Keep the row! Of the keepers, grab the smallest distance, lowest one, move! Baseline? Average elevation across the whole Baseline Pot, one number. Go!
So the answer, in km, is 147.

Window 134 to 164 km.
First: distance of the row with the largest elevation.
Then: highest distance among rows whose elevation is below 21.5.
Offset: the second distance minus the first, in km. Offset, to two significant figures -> 25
